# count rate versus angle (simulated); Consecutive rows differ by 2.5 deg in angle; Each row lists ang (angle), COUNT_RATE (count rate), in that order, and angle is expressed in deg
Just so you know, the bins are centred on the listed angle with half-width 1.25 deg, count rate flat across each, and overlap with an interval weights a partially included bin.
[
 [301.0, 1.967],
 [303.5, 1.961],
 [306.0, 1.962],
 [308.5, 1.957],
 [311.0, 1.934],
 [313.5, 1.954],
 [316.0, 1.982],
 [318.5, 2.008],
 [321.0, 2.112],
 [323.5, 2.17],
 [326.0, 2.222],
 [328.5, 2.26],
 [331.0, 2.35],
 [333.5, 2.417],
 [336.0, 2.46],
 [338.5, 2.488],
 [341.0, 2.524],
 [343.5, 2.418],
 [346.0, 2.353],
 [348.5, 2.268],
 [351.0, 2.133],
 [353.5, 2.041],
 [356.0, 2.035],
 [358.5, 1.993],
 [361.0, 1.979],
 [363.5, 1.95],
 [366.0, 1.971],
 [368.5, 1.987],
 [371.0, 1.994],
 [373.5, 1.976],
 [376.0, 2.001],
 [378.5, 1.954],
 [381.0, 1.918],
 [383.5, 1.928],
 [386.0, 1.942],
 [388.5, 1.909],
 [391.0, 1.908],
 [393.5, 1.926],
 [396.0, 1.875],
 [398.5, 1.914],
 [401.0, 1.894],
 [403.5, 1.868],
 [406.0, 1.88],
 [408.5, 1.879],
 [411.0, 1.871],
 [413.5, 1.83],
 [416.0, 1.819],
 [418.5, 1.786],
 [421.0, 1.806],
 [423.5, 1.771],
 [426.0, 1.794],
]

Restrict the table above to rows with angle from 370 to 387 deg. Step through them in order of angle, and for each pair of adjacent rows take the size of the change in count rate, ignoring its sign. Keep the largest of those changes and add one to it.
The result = 1.05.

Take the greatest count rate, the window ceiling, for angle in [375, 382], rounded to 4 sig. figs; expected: 2.001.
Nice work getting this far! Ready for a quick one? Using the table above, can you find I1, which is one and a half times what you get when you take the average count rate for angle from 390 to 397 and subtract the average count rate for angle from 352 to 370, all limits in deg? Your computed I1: -0.14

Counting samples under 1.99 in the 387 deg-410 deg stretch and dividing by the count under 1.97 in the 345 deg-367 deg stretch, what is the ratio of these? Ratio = 9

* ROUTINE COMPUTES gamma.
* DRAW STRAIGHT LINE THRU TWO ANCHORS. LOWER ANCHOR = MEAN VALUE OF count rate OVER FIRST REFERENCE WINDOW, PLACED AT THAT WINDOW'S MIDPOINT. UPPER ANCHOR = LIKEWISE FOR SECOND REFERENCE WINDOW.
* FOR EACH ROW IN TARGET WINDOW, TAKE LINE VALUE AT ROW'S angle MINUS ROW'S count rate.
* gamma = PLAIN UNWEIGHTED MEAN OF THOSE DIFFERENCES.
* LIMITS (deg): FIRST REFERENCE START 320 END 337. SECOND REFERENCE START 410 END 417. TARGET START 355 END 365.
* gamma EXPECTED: 0.13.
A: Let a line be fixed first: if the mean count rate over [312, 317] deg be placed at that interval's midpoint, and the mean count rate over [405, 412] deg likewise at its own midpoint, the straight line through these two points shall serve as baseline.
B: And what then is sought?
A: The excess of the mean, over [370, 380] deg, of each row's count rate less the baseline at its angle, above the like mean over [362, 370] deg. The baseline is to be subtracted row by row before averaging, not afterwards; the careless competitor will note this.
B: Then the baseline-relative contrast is 0.02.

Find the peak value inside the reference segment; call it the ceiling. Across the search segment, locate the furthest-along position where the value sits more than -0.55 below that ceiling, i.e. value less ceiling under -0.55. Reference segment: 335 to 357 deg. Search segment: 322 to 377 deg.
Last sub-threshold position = 366.0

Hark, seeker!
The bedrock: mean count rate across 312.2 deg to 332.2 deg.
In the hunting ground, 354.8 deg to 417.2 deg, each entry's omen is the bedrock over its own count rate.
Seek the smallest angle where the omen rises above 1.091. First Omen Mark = 363.5 deg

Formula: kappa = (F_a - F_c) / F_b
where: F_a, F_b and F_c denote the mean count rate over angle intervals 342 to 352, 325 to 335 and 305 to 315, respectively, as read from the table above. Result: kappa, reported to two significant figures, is 0.15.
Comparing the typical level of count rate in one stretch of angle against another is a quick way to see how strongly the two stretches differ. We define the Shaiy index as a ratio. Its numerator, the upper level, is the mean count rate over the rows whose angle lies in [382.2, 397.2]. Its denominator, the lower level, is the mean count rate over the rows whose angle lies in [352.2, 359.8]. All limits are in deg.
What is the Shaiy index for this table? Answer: 0.95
